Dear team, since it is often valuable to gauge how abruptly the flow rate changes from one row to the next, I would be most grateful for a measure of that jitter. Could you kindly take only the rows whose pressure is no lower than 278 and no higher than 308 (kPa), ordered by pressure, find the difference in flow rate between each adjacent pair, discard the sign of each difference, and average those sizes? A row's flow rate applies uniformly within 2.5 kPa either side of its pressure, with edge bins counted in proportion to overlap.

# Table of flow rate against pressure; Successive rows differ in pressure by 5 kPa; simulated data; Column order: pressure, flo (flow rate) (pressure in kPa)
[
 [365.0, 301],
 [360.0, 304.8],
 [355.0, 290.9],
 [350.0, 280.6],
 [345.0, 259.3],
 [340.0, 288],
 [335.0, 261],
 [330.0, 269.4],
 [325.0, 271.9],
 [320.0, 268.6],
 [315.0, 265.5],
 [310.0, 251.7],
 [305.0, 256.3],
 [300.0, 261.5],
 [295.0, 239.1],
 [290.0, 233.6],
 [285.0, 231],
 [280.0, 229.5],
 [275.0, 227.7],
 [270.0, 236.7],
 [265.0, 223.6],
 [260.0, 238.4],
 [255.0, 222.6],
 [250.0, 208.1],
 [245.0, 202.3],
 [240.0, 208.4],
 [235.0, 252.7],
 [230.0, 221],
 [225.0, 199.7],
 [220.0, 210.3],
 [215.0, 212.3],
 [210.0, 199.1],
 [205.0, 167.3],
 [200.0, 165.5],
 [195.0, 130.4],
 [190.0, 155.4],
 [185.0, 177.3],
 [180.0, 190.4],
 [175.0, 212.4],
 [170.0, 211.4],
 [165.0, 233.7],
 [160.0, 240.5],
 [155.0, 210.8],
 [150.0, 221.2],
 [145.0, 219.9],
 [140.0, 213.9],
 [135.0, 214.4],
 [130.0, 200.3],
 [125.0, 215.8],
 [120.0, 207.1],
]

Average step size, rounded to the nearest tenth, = 7.4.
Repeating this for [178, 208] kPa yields 19.4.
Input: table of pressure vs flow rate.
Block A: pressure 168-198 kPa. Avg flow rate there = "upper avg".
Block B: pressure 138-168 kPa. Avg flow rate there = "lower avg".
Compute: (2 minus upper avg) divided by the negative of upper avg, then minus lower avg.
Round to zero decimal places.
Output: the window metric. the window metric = -222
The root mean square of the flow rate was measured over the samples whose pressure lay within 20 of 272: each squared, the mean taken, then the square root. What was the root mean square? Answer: 230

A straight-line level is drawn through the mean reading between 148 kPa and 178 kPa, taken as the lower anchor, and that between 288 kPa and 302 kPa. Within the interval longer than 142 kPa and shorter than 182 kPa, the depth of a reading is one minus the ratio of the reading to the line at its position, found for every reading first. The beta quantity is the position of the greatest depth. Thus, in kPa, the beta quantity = 180.0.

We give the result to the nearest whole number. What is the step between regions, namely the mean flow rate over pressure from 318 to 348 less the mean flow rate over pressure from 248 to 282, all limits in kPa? 43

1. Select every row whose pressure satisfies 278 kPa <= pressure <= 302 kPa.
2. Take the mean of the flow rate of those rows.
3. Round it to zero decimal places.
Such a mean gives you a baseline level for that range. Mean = 239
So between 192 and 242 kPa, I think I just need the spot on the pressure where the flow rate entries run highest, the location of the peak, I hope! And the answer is 235.0 kPa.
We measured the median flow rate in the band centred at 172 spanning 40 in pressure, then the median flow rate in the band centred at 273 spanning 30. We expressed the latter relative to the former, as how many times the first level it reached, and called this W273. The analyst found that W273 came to 1.09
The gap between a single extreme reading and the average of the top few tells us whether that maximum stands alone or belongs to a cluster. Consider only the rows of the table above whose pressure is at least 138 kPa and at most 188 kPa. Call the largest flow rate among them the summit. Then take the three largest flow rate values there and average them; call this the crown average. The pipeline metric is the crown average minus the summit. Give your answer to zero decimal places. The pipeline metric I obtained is -9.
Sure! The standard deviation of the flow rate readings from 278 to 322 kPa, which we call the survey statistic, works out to 15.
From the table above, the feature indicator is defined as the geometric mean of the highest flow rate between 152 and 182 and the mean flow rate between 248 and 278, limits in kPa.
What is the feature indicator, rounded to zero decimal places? 233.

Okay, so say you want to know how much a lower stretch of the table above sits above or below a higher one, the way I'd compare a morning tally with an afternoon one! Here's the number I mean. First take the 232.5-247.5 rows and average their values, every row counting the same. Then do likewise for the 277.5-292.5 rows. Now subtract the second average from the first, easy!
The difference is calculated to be -10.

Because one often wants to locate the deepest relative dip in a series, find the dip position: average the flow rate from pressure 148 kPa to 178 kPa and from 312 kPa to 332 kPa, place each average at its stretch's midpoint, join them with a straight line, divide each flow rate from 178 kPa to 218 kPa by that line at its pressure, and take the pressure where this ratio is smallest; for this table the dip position 195.0 kPa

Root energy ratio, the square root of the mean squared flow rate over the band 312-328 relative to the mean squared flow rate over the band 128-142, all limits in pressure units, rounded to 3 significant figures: 1.28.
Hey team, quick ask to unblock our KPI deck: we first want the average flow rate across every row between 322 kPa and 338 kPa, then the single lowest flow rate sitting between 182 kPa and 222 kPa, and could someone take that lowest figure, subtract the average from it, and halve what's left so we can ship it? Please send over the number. -69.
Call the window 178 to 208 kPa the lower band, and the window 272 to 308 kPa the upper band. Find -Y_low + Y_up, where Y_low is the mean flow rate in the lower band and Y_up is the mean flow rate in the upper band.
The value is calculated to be 75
